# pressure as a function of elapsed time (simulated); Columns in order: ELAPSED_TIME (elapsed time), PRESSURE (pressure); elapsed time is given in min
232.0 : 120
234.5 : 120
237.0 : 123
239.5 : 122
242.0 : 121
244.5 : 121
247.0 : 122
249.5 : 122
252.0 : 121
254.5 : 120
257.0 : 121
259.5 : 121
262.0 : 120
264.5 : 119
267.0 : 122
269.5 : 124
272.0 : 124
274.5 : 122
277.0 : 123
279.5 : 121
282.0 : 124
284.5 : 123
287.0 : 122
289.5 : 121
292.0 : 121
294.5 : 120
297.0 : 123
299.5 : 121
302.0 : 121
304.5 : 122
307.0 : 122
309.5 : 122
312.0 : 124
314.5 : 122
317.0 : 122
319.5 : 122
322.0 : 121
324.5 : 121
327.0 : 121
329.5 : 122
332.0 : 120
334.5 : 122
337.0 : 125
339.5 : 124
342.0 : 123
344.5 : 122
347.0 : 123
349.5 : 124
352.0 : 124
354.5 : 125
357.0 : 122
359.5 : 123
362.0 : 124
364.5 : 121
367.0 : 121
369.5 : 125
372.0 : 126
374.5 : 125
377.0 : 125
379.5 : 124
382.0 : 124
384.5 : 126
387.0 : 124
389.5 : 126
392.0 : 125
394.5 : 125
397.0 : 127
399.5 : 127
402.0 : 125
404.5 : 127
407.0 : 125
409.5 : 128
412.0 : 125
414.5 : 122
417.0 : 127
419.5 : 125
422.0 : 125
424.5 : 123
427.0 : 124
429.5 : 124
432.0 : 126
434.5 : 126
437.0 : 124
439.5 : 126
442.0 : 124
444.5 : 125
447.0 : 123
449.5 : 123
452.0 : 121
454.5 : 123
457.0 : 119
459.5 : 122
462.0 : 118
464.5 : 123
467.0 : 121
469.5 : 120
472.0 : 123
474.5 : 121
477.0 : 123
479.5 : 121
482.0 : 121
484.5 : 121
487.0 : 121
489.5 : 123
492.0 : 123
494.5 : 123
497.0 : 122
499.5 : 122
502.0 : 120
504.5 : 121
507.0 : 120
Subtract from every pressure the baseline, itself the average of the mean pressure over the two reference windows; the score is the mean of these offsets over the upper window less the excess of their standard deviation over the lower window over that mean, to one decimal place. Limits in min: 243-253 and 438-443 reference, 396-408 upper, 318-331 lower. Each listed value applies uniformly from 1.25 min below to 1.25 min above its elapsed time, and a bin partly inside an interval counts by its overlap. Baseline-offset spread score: 5.4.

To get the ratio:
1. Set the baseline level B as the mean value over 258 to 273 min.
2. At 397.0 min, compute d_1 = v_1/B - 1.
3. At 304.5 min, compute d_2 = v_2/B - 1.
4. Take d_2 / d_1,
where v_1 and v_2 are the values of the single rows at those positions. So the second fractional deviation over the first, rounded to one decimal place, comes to 0.1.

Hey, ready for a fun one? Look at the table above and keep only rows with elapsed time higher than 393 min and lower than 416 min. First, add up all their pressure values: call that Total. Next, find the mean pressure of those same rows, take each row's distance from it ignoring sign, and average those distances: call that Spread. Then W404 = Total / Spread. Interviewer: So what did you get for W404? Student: 804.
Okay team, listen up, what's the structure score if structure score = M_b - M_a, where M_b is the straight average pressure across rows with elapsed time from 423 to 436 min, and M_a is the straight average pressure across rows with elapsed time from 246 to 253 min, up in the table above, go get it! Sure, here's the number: 3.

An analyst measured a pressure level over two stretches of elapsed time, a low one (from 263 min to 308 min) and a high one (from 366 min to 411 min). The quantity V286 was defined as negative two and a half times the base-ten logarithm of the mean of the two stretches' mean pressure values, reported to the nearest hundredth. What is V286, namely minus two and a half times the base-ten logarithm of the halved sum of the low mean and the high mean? -5.23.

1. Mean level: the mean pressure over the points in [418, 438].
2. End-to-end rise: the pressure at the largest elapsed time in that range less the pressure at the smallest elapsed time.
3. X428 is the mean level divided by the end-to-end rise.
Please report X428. -125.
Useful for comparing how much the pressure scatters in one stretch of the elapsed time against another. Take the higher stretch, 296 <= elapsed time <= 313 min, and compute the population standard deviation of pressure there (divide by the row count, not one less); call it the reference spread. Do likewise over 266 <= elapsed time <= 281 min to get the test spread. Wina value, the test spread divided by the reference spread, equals 1.1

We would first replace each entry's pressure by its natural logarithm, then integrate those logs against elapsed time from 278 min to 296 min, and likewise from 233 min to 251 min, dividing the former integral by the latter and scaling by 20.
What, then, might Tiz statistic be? 20.0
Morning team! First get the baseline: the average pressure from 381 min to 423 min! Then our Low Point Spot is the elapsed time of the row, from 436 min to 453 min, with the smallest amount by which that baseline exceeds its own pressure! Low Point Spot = 439.5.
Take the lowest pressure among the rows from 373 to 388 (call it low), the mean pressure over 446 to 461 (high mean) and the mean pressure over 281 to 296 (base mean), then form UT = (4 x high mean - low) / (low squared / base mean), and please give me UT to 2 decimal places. 2.88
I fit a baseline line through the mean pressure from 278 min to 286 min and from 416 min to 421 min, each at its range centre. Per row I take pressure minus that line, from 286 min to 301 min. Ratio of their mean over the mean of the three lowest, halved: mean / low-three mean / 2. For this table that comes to 0.35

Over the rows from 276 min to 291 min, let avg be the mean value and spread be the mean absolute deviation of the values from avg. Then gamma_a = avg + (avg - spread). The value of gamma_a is 244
